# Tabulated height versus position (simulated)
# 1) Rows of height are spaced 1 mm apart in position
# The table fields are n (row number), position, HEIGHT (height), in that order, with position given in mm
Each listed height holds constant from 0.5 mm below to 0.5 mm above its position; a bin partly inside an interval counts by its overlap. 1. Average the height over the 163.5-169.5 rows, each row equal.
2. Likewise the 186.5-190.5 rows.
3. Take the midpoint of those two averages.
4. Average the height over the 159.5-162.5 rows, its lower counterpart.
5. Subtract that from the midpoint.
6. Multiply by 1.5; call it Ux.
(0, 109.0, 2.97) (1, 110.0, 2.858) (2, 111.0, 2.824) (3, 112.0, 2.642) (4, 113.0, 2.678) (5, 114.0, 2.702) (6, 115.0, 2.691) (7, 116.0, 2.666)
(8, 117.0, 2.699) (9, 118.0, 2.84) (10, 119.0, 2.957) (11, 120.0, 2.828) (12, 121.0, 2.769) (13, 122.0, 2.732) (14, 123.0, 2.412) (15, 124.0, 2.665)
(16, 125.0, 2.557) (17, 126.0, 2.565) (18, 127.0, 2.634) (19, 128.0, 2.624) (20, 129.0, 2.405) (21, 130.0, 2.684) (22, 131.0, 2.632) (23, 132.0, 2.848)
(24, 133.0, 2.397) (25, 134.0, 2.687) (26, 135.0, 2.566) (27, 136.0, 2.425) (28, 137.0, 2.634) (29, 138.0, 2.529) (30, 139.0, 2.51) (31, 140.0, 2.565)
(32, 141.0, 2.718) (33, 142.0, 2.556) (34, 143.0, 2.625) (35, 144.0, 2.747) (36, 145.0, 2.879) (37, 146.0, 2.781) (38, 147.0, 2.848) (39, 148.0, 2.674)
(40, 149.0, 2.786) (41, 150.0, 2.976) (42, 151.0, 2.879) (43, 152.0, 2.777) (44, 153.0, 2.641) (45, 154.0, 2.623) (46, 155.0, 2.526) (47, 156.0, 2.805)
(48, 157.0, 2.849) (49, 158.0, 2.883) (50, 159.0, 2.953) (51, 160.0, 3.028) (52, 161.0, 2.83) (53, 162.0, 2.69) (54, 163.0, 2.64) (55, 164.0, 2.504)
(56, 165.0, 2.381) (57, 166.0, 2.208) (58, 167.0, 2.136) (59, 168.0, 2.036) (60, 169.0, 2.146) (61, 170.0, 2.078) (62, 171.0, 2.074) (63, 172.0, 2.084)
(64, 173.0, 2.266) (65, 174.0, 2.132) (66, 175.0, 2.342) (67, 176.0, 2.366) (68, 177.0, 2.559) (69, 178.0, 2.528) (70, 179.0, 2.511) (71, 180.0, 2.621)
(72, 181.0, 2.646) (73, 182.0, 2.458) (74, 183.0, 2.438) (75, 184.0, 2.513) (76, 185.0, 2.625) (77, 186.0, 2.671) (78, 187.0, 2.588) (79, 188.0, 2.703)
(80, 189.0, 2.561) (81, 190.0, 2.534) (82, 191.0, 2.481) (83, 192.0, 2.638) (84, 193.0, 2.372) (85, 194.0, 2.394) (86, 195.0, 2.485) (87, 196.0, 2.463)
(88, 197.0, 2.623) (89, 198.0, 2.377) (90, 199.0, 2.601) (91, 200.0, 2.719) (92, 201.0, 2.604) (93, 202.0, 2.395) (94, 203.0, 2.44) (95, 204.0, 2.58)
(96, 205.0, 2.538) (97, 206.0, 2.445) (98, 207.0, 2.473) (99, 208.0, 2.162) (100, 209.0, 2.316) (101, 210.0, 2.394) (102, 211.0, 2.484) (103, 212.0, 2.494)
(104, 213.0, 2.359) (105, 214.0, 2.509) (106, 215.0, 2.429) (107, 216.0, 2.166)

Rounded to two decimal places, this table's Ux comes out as -0.65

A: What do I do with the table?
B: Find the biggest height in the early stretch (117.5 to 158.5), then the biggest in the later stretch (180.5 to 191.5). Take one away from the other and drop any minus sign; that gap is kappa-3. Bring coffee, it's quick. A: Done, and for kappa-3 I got 0.27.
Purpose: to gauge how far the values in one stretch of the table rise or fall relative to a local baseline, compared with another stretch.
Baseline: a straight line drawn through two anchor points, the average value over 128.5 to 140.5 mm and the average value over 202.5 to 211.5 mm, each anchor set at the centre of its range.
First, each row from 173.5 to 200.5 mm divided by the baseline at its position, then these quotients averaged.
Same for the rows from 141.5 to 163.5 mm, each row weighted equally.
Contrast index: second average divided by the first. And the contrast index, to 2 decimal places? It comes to 1.07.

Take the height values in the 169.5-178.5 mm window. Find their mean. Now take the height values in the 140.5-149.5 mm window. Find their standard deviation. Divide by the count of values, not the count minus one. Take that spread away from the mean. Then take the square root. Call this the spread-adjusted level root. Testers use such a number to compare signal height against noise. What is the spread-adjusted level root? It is 1.47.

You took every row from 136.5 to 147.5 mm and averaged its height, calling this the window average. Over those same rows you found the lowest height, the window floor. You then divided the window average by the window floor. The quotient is 1.06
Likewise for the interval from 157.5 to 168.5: 1.26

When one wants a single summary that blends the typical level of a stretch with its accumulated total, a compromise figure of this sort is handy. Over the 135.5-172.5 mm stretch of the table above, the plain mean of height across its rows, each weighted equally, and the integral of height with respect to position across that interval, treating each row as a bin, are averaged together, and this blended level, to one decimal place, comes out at 49.3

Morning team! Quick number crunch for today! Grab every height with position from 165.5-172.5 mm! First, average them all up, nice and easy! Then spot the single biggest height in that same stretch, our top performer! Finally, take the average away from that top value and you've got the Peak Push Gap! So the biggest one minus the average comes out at 0.099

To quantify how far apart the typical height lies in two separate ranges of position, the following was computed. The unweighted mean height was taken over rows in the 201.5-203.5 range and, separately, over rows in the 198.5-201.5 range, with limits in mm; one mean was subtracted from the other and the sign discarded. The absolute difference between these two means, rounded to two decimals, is 0.22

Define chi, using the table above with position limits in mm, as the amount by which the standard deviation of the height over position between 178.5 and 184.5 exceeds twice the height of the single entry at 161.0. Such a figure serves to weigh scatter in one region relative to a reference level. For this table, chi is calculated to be -5.58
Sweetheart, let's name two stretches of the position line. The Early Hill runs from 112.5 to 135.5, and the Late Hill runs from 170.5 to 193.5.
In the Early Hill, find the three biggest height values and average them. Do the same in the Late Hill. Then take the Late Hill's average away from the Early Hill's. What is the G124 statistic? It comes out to 0.21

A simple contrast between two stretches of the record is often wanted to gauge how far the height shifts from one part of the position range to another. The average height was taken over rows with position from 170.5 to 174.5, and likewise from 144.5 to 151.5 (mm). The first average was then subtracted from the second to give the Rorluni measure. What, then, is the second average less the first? 0.7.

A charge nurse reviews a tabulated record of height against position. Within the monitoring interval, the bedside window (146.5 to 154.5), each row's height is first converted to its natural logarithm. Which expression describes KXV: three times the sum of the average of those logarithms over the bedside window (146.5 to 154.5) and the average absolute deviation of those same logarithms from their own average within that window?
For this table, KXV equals 3.17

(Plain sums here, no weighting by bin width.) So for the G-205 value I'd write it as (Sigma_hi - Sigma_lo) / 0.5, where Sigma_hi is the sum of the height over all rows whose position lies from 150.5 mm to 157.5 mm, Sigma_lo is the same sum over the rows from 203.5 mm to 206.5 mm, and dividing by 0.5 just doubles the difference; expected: 23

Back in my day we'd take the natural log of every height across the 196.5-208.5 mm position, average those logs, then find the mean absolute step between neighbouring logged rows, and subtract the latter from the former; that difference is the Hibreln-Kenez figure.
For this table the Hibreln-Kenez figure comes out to 0.86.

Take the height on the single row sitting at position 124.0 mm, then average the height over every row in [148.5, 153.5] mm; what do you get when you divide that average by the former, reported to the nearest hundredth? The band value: 1.06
